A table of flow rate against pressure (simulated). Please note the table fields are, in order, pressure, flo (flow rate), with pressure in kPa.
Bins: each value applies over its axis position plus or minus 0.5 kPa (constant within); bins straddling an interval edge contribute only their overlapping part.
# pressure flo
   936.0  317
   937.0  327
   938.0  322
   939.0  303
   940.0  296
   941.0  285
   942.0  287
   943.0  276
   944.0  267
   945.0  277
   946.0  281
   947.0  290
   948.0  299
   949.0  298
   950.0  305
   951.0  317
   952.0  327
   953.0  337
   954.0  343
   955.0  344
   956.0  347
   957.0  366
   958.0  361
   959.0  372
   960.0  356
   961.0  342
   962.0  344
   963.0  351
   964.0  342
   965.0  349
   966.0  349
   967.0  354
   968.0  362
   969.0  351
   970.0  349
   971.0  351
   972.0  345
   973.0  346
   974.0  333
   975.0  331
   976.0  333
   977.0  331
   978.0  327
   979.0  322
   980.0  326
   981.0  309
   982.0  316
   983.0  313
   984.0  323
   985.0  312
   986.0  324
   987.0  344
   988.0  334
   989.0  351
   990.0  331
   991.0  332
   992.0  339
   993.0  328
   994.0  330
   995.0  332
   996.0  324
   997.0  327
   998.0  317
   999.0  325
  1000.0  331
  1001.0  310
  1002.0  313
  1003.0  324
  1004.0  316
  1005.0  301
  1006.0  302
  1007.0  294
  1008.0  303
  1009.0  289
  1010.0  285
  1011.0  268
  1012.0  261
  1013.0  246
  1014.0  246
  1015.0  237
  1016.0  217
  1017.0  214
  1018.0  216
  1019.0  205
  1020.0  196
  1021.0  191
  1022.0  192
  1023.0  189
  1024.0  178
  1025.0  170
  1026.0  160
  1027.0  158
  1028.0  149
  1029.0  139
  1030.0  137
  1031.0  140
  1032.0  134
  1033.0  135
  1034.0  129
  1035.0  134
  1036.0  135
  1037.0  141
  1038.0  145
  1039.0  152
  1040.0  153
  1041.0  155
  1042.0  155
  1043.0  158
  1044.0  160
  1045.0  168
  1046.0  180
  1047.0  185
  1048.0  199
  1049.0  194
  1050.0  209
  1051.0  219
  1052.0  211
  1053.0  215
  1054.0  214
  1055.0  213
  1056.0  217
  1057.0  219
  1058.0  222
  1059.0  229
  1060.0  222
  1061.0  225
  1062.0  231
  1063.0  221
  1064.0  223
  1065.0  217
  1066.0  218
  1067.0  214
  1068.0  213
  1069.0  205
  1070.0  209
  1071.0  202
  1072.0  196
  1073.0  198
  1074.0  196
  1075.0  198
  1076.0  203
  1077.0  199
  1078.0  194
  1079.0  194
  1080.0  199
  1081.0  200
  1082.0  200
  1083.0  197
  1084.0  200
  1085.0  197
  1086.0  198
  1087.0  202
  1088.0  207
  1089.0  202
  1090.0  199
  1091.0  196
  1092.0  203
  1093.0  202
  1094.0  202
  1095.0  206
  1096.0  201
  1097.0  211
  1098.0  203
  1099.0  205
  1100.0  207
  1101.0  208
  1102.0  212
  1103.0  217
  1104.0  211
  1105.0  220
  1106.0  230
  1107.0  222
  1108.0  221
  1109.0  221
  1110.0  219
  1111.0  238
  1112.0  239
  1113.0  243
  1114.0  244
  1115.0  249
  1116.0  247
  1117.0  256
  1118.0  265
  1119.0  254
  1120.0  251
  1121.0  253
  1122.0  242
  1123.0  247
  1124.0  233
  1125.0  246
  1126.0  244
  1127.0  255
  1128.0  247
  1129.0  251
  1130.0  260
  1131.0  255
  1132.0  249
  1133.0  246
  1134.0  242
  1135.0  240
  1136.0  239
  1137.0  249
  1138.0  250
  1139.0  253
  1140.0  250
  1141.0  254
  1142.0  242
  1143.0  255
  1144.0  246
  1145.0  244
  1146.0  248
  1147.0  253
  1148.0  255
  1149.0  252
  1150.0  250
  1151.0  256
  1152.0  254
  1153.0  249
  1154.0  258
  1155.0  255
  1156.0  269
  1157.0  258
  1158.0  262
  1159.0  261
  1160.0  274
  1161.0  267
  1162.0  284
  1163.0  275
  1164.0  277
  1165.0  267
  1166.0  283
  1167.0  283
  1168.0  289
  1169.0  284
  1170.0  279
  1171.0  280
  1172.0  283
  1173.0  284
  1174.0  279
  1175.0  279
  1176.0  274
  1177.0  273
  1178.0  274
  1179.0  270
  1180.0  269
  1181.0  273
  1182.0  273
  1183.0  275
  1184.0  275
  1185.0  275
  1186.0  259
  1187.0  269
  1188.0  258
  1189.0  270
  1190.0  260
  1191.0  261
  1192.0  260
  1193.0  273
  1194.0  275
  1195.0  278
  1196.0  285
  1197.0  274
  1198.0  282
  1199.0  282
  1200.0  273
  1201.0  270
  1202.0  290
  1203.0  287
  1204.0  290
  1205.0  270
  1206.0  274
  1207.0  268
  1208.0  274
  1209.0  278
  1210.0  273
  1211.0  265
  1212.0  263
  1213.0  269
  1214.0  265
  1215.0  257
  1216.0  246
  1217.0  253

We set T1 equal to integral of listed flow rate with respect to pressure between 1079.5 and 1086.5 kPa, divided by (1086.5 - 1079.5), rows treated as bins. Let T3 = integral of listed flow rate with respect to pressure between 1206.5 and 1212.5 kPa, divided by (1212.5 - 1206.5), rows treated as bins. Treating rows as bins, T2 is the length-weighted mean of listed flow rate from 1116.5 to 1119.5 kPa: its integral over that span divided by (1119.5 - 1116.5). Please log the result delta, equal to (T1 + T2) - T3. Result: 187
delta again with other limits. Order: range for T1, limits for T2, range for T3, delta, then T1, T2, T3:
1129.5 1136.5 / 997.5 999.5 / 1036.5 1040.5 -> 421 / 247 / 321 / 148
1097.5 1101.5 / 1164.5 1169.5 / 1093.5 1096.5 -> 284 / 206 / 281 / 203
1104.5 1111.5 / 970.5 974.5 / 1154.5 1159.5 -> 307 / 224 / 344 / 261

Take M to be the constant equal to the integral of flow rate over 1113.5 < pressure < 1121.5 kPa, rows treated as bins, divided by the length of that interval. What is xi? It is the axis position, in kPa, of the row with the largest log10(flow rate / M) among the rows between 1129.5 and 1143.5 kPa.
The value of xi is 1130.0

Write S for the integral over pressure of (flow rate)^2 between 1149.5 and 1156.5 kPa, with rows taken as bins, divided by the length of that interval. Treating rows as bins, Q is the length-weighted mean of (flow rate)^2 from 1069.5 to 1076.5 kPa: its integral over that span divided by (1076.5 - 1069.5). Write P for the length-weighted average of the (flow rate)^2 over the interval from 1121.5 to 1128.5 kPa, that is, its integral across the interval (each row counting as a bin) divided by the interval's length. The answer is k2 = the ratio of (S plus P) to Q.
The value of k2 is 3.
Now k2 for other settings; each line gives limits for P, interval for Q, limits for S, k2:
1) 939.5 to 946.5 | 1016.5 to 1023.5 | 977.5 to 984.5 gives 5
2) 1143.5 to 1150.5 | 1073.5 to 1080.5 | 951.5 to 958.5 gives 5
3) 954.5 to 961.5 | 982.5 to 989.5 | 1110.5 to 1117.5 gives 2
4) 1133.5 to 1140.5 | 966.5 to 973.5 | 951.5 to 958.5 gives 1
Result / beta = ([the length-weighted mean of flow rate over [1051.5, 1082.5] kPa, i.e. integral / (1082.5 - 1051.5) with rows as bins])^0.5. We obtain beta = 14.5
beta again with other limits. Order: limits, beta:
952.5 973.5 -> 18.7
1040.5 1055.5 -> 13.7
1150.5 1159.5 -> 16.1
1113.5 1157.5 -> 15.8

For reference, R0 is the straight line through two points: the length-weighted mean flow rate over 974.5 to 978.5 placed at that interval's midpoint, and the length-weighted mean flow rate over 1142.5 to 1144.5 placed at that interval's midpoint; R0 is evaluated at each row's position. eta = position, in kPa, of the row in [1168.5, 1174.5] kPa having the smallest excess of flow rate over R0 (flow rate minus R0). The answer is 1170.0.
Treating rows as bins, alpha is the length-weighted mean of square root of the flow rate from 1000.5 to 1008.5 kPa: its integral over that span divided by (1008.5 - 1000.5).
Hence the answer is 17.5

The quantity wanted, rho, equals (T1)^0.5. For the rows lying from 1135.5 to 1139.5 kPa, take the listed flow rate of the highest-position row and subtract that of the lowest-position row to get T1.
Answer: 3.7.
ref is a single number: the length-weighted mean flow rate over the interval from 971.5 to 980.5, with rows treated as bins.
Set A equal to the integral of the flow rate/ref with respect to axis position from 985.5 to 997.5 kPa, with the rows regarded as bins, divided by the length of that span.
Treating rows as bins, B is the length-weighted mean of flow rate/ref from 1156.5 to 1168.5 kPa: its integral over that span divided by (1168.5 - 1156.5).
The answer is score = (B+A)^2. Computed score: 3.3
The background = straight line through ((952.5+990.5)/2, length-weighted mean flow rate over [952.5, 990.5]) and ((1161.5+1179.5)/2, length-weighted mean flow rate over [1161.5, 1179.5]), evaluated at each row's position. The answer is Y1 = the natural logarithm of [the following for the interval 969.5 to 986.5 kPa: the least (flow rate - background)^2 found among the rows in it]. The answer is 3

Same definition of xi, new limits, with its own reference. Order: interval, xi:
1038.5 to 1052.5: 1051.0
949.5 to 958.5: 957.0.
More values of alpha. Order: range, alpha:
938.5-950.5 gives 17.0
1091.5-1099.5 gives 14.3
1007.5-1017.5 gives 16.0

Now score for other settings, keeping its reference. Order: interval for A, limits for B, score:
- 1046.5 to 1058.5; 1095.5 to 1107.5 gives 1.6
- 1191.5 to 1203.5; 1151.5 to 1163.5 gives 2.6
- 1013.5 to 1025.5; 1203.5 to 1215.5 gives 2.0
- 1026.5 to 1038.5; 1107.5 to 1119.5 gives 1.3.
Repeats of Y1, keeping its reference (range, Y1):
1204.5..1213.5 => -1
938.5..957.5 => 0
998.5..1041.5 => -3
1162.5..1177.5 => -4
